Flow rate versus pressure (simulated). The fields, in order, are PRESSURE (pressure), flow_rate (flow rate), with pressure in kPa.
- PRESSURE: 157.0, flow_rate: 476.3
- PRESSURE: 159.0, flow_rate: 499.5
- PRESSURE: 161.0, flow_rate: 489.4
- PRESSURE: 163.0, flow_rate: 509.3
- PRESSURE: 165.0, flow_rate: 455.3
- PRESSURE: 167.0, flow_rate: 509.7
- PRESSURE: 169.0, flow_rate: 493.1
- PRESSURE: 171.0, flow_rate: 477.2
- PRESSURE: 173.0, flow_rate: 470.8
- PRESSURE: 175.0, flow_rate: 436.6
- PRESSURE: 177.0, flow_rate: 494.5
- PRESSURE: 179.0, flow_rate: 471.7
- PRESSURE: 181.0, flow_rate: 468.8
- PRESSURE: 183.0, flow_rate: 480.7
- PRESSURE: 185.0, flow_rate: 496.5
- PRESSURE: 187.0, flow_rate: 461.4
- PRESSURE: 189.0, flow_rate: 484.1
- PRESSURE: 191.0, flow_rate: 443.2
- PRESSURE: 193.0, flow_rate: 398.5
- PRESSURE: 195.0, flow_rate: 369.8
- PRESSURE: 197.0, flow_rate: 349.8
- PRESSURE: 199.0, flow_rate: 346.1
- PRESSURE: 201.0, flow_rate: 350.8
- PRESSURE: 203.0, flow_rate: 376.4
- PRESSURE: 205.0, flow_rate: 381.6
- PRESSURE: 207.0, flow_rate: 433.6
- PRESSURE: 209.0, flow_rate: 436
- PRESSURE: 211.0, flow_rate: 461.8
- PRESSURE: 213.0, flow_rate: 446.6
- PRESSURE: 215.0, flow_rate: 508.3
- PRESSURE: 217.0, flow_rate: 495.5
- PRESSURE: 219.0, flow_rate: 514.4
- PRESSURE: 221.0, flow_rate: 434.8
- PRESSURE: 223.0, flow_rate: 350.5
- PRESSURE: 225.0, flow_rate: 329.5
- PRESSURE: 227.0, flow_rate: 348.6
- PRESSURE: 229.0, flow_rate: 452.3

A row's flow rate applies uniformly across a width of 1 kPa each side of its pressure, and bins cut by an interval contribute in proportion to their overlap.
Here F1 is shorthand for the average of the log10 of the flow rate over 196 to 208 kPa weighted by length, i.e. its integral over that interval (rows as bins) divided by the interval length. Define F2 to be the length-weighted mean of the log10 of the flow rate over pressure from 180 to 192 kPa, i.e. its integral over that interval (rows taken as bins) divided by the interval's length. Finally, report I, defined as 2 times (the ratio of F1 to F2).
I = 1.92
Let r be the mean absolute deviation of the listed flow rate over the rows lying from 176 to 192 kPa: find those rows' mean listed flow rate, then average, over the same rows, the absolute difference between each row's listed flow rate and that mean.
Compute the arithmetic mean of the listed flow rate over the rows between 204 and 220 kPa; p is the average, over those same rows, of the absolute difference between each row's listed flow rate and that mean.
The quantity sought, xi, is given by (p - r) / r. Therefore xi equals 1.5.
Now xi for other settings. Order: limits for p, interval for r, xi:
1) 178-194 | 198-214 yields -0.5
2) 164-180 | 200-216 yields -0.6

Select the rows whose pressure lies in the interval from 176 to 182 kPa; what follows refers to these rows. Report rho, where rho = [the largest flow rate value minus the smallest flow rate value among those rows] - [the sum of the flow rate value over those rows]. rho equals -1409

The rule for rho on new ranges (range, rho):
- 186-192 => -1348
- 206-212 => -1303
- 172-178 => -1344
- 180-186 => -1418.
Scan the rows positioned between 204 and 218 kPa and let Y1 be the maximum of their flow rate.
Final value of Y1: 508.3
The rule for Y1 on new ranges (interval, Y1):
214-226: 514.4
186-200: 484.1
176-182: 494.5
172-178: 494.5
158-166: 509.3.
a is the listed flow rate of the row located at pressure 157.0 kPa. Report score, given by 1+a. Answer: 477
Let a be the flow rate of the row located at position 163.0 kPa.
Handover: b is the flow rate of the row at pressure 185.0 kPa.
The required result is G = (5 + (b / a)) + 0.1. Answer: 6.07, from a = 509.3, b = 496.5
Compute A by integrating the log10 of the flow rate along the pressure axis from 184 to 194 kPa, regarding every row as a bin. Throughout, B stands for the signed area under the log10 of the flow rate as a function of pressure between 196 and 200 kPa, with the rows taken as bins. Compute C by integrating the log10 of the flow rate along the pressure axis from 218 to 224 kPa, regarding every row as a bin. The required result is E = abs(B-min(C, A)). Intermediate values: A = 27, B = 10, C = 16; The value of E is 6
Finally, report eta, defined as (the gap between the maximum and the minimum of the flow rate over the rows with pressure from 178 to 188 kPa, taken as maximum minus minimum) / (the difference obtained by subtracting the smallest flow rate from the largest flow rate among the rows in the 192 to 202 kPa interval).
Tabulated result 0.7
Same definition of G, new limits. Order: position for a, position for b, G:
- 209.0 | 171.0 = 6.19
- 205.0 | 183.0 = 6.36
